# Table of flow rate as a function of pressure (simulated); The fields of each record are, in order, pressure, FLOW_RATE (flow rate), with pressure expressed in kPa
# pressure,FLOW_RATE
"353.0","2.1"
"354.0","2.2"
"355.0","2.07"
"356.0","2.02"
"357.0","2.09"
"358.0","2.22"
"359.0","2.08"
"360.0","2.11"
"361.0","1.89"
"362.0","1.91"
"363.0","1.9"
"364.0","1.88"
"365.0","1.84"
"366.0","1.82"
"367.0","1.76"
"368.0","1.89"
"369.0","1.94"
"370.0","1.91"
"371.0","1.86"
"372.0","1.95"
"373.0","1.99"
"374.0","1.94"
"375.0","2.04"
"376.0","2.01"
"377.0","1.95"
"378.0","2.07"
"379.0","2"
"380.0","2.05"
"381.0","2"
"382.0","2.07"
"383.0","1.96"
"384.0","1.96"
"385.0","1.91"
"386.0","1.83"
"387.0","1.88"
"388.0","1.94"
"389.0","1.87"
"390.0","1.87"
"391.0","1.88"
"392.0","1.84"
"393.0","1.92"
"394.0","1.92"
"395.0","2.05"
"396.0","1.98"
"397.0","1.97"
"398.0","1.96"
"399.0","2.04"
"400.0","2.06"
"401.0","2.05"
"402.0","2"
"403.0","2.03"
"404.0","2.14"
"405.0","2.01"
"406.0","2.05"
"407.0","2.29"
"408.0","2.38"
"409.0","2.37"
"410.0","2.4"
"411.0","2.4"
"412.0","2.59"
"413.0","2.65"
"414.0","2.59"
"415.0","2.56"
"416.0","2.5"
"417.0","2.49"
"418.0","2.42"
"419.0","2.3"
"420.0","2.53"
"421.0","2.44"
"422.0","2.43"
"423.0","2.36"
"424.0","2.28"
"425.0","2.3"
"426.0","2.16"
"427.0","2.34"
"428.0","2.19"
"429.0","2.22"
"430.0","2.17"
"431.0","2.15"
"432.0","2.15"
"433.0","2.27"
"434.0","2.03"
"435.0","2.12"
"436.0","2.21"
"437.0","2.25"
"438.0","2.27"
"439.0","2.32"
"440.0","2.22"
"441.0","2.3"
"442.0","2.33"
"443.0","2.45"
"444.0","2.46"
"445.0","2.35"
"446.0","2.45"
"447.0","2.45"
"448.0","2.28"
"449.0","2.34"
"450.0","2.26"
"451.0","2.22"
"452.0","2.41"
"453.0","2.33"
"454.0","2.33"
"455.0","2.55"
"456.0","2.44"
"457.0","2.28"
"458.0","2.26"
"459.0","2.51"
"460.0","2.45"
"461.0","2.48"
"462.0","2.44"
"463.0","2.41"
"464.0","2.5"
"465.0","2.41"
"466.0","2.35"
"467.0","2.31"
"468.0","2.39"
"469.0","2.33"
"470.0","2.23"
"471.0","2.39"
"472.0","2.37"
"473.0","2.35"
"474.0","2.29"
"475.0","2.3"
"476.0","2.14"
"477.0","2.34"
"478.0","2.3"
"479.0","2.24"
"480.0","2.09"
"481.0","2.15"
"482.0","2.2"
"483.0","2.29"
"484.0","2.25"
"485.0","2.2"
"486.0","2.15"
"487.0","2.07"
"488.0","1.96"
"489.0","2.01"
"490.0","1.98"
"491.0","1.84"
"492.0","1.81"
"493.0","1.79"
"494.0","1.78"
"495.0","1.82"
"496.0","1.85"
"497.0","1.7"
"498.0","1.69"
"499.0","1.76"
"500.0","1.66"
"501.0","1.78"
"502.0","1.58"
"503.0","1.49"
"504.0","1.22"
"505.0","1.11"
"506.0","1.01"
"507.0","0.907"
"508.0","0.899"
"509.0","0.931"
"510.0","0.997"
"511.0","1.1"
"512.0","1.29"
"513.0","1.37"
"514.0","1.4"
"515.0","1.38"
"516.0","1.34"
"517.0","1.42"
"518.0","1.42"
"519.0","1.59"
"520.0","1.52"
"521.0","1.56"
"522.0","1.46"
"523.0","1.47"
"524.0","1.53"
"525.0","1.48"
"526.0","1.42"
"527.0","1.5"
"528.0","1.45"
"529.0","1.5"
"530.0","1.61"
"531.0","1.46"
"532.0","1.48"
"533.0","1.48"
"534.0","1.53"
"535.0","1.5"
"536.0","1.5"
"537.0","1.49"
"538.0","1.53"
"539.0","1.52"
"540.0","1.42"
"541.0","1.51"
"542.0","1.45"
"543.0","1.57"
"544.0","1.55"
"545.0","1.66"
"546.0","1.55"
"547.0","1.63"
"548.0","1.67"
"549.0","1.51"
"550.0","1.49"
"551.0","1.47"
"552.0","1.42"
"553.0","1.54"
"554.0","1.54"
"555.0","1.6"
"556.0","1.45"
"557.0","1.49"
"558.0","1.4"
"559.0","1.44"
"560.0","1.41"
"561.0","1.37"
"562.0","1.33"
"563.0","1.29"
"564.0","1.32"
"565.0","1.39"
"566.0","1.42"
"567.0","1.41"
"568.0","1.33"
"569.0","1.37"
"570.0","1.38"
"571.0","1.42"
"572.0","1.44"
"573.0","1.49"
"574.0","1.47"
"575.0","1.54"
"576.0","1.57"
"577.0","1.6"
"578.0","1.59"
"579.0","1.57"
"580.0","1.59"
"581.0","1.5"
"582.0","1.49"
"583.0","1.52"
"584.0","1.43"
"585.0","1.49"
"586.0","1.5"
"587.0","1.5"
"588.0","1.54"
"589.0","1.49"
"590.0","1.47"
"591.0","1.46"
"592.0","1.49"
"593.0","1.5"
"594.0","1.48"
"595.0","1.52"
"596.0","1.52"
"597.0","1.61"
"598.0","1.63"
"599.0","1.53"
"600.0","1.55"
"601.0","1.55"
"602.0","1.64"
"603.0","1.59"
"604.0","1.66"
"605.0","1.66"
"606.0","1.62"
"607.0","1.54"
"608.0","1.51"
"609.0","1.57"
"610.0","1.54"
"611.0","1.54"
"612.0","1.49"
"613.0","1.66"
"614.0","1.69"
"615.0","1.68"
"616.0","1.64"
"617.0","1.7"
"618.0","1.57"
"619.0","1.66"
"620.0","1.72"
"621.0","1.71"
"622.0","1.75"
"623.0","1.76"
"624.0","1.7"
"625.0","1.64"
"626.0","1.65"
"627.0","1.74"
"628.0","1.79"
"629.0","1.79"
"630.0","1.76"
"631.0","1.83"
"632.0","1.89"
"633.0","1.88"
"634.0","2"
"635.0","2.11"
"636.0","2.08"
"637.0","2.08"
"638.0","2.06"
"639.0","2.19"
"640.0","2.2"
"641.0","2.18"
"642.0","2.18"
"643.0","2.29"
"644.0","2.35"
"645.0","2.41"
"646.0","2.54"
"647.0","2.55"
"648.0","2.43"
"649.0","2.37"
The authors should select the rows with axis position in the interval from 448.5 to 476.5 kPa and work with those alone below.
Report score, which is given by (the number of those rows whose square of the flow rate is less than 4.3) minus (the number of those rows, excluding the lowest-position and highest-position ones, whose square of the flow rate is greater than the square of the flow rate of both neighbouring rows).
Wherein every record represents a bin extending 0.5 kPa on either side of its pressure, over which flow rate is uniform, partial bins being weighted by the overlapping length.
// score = -8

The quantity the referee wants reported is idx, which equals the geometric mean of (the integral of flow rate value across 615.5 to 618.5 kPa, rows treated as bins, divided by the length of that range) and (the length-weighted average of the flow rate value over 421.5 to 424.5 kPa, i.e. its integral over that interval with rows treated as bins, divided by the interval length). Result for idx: 1.96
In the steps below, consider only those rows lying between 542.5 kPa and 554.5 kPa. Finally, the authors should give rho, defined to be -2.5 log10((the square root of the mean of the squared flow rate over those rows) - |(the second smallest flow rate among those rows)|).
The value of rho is 2.7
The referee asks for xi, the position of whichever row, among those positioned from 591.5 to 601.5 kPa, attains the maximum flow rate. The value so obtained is 598.0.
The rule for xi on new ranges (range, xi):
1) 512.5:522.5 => 519.0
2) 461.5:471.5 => 464.0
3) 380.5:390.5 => 382.0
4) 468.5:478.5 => 471.0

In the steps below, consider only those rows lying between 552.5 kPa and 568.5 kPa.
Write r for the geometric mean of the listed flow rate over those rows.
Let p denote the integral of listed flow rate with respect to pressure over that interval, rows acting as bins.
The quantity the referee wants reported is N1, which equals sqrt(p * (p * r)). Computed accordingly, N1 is 27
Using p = 23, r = 1.42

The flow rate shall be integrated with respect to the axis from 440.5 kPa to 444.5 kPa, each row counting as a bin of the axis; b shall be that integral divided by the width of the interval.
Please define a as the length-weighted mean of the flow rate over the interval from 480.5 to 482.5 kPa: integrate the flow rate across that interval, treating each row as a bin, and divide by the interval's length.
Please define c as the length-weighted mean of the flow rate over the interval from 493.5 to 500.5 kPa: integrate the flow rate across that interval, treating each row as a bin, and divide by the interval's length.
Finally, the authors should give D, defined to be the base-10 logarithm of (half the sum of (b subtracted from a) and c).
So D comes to -0.11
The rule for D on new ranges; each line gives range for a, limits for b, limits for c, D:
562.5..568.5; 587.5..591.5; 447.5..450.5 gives 0.03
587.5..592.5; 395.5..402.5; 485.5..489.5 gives -0.12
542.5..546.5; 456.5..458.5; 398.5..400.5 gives -0.17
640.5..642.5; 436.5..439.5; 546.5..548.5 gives -0.11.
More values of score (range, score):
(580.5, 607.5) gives 22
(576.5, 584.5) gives 6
